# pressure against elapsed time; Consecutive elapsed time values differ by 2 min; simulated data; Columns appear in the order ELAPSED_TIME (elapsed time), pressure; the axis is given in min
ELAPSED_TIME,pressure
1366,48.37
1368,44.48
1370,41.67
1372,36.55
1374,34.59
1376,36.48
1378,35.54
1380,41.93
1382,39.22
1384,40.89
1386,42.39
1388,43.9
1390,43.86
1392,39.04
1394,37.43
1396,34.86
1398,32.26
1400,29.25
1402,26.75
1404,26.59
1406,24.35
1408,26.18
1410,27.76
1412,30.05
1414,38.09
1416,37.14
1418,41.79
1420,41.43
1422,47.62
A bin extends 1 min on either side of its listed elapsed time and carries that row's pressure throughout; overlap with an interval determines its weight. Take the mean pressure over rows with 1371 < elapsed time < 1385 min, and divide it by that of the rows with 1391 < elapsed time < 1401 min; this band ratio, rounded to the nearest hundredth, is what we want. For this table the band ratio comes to 1.10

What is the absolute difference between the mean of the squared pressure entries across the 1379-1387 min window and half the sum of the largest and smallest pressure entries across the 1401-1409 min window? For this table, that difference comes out 1666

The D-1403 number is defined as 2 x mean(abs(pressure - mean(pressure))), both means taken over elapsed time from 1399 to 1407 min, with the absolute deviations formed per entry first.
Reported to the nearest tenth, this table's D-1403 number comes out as 2.5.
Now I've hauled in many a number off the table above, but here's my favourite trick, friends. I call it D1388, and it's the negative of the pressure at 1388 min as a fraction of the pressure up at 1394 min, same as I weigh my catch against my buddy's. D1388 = -1.2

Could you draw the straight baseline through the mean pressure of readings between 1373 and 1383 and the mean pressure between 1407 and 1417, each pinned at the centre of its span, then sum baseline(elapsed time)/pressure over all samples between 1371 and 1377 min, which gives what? 3.2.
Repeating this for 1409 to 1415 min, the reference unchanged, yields 3.0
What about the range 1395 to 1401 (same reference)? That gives 3.2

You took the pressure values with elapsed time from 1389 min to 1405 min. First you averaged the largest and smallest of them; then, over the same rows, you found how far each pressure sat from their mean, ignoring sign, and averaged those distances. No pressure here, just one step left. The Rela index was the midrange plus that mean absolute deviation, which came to 40.3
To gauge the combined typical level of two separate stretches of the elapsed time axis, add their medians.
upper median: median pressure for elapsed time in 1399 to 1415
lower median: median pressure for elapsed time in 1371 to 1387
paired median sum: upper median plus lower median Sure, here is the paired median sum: 65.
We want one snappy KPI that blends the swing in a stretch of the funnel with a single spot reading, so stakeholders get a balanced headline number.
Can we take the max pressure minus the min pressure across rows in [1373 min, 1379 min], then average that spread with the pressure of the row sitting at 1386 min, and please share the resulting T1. 22.1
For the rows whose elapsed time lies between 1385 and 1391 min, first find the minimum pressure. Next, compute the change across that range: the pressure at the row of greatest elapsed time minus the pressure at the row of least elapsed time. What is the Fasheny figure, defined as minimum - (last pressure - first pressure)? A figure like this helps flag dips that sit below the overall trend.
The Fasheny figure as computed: 41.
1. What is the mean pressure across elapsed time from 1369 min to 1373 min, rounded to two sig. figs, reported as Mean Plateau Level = 39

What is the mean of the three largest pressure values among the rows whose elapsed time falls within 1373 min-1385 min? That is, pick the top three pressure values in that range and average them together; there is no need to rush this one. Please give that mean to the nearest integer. 41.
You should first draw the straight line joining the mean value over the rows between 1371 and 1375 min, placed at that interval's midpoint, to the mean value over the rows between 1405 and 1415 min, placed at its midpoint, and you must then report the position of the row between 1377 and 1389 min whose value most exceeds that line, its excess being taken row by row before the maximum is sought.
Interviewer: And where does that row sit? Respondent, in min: 1388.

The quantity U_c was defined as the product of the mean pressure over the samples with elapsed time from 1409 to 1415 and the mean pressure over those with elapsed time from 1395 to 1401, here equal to 1027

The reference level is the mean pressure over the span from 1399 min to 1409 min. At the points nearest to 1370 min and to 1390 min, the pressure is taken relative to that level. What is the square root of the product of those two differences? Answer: 16.1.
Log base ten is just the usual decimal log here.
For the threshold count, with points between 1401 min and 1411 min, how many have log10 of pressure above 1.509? 0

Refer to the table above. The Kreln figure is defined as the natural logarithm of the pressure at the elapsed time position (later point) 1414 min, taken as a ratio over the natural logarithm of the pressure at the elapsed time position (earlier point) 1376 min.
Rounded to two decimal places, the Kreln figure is 1.01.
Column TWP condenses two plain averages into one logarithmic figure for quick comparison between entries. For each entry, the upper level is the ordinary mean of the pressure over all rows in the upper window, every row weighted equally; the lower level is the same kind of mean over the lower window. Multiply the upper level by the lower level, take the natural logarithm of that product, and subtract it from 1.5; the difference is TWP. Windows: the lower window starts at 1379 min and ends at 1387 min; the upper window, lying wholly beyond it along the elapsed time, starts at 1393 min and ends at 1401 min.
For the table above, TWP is -5.73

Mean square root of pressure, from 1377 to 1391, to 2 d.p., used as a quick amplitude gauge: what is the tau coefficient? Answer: 6.41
